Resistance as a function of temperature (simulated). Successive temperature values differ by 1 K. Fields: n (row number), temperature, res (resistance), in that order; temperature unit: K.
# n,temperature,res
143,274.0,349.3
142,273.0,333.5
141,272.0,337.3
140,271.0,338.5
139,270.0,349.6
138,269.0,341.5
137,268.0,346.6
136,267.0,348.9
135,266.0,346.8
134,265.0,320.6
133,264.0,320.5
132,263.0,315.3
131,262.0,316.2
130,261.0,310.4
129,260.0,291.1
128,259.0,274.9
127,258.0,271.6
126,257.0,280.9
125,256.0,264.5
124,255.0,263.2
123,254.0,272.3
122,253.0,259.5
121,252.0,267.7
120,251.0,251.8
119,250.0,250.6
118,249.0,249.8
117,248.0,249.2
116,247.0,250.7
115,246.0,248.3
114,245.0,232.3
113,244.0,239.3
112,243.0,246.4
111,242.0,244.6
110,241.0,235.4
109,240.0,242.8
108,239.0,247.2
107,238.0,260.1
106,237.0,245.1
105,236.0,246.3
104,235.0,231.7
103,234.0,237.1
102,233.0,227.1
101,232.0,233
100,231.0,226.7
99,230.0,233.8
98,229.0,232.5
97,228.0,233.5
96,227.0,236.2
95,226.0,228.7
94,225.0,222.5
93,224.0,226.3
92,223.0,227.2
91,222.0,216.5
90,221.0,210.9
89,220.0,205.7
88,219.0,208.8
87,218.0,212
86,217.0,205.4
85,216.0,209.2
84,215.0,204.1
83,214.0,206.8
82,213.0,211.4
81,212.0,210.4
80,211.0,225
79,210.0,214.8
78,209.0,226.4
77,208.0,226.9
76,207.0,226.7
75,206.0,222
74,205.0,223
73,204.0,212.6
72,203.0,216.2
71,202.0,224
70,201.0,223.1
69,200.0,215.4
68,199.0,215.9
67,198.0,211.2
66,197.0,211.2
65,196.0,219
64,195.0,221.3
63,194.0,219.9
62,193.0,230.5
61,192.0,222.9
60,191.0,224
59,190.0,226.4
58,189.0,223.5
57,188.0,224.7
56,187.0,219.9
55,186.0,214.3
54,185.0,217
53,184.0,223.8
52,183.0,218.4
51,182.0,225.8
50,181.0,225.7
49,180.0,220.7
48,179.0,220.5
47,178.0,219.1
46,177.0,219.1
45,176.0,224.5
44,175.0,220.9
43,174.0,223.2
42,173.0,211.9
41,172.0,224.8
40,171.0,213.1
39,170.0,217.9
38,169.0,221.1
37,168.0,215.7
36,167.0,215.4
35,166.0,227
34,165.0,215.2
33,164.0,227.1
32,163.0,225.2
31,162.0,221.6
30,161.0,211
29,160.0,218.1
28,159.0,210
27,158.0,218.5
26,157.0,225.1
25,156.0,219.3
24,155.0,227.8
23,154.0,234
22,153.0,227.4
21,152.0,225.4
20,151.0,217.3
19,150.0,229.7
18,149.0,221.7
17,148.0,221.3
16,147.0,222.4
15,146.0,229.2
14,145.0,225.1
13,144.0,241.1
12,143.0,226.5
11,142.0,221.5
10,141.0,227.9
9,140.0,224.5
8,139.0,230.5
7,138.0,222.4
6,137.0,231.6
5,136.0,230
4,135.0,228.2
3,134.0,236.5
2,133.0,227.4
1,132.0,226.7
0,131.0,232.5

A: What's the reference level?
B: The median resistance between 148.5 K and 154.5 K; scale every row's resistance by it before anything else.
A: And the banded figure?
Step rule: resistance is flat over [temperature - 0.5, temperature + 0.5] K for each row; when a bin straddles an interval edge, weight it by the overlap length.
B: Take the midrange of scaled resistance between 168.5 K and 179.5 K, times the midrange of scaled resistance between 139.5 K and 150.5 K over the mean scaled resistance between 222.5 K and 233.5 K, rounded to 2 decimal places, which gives 0.97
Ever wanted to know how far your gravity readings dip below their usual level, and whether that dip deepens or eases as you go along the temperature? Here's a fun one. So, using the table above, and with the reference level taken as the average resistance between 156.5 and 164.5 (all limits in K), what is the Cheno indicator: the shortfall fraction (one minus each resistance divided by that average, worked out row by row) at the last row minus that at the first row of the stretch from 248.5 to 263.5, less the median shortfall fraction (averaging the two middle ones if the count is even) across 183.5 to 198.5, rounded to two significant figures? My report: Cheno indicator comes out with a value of -0.29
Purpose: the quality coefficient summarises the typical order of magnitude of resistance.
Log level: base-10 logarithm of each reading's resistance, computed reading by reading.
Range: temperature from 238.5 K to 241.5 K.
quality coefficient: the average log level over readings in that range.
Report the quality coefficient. 2.38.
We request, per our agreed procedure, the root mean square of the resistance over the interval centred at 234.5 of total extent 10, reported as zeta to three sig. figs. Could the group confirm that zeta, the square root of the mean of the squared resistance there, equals 239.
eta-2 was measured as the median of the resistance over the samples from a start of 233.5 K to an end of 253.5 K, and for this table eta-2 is 247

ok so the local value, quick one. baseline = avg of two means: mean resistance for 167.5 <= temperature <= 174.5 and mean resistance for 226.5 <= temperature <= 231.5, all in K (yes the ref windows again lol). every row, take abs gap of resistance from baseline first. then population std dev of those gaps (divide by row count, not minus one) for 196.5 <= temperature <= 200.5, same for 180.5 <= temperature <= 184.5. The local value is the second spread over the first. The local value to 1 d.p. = 1.2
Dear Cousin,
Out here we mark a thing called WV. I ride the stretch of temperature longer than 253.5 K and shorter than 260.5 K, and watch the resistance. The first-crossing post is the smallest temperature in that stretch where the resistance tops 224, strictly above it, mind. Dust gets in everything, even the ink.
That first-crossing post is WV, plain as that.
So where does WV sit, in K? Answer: 254.0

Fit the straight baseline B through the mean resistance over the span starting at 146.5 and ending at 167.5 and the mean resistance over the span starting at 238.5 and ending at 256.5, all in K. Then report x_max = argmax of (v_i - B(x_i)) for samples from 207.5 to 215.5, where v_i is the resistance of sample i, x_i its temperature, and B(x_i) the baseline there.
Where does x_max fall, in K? 208.0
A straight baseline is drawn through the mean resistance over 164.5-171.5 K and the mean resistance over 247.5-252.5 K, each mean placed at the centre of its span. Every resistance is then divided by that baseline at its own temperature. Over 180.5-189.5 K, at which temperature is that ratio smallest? 186.0 K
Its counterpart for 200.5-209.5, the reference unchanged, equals 204.0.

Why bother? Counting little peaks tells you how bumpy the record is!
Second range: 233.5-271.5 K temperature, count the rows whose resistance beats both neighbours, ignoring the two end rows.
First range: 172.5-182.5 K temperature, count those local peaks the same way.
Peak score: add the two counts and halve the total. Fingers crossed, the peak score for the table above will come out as 6.0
